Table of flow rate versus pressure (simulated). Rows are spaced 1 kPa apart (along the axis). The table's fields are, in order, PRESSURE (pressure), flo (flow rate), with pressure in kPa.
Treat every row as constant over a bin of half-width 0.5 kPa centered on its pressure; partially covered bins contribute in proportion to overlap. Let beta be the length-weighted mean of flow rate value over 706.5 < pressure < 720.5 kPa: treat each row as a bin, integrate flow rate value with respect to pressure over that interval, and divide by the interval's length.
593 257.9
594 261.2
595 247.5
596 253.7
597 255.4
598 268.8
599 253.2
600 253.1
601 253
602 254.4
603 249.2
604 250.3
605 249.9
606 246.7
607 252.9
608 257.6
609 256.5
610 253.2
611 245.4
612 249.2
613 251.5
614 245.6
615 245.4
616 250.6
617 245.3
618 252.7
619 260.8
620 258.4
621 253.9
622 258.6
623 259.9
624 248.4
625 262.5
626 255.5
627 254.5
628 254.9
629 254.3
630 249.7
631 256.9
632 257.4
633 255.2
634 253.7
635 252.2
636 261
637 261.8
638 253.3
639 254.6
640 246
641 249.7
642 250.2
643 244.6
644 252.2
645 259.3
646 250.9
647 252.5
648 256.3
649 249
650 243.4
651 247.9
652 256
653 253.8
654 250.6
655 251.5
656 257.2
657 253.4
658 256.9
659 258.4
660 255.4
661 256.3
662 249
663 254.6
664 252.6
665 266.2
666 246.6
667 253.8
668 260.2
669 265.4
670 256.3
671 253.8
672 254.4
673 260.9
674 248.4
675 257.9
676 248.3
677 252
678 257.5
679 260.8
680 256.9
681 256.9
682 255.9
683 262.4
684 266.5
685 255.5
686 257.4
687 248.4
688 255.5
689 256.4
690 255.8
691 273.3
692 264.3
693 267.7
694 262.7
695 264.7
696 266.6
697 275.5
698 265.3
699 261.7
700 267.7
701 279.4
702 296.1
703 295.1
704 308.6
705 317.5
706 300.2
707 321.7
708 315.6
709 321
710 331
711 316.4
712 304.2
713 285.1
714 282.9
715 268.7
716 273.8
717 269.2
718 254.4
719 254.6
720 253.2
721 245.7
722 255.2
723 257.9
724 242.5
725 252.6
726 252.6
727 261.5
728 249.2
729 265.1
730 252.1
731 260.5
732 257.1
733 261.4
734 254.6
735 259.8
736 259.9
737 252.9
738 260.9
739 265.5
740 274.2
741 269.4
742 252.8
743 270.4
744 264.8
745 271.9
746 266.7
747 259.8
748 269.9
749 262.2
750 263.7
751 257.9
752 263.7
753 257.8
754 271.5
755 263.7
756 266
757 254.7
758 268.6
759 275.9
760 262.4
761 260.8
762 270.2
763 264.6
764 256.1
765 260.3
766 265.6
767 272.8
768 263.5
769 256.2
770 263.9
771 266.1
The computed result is 289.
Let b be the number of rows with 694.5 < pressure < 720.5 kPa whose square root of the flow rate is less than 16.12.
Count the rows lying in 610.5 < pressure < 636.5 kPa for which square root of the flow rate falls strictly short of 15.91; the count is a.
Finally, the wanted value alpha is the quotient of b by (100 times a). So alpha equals 0.003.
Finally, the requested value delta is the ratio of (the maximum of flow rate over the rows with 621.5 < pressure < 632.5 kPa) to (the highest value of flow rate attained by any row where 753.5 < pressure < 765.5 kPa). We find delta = 0.95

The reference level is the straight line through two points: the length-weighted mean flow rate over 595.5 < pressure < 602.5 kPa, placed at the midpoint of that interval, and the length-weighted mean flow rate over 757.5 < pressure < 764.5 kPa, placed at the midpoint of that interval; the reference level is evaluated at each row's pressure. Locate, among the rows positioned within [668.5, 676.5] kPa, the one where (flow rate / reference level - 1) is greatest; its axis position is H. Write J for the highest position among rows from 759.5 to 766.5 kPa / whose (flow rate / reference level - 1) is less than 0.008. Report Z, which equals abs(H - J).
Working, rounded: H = 669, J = 766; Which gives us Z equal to 97 kPa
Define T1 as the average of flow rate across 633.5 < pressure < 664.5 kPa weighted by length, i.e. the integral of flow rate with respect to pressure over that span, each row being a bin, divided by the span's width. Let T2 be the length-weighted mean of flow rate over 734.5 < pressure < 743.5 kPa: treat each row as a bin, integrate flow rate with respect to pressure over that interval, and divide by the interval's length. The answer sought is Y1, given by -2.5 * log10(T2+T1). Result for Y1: -6.78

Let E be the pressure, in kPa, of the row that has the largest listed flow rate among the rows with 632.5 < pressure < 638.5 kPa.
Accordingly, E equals 637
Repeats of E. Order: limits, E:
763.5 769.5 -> 767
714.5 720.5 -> 716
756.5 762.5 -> 759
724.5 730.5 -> 729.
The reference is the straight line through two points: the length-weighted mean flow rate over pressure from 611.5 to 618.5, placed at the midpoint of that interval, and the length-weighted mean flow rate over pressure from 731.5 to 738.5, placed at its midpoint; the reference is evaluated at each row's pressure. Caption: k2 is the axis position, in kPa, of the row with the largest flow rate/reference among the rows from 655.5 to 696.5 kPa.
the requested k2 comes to 691 kPa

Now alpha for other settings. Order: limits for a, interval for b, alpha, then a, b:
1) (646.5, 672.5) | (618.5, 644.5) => 0.023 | 9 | 21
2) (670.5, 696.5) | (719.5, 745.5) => 0.035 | 4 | 14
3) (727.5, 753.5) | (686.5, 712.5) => 0.010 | 4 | 4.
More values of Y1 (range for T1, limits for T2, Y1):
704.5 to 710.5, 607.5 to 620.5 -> -6.89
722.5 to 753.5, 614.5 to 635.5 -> -6.78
